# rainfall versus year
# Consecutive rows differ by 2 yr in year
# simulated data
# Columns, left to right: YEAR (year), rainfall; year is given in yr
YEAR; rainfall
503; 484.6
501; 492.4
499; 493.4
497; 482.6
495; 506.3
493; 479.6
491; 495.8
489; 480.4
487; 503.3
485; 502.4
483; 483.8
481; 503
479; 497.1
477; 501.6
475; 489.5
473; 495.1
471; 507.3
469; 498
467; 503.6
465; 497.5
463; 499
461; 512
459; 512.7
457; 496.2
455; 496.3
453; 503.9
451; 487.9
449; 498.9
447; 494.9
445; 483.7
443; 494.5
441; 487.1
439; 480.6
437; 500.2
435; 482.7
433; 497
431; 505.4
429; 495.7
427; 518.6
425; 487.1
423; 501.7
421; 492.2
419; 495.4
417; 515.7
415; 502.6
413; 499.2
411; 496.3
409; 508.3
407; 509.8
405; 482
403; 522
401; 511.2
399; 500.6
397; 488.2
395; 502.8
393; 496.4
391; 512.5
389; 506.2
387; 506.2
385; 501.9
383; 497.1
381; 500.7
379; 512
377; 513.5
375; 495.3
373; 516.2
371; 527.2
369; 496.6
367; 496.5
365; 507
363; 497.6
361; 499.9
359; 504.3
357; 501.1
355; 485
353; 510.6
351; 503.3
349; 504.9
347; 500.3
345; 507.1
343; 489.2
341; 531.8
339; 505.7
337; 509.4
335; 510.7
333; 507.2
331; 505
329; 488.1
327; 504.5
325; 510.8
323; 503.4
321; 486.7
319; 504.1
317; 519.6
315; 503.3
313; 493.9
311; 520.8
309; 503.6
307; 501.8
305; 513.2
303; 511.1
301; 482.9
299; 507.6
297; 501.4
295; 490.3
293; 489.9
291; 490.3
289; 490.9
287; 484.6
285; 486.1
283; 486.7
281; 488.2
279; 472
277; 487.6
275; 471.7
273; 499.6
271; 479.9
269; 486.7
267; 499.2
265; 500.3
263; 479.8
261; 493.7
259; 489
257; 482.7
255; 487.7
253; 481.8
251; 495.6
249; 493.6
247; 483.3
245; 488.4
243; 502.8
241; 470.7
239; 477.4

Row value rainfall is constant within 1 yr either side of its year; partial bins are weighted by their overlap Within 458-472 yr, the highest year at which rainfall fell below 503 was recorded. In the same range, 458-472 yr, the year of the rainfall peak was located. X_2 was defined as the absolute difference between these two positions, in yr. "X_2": 10 yr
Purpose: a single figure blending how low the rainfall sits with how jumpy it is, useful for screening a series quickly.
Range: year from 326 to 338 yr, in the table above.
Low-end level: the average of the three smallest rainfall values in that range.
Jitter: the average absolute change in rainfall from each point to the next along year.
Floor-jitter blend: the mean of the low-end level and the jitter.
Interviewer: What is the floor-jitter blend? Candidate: 253.6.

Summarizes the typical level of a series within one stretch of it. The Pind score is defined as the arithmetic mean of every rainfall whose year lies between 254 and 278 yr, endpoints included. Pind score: 488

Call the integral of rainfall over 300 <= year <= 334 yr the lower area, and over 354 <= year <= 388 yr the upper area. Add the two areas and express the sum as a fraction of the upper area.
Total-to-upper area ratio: 2.00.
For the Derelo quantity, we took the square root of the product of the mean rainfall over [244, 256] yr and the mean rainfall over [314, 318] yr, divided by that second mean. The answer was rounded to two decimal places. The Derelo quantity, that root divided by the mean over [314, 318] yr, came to 0.98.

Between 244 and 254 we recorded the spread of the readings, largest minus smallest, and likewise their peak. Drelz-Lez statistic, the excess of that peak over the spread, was 482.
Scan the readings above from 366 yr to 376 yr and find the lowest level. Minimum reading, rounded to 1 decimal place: 495.3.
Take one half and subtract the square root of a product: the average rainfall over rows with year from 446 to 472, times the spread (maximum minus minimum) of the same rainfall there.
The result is -111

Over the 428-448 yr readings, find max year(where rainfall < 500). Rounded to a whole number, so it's 447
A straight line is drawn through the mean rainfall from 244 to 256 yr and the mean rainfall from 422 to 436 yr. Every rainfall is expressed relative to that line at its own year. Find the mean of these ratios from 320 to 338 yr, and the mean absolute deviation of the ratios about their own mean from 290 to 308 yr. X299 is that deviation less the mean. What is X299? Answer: -1.002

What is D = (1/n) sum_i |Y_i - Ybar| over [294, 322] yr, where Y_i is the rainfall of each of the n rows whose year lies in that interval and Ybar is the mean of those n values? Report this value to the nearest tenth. 8.6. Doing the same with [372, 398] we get 6.8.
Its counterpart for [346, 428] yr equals 7.5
